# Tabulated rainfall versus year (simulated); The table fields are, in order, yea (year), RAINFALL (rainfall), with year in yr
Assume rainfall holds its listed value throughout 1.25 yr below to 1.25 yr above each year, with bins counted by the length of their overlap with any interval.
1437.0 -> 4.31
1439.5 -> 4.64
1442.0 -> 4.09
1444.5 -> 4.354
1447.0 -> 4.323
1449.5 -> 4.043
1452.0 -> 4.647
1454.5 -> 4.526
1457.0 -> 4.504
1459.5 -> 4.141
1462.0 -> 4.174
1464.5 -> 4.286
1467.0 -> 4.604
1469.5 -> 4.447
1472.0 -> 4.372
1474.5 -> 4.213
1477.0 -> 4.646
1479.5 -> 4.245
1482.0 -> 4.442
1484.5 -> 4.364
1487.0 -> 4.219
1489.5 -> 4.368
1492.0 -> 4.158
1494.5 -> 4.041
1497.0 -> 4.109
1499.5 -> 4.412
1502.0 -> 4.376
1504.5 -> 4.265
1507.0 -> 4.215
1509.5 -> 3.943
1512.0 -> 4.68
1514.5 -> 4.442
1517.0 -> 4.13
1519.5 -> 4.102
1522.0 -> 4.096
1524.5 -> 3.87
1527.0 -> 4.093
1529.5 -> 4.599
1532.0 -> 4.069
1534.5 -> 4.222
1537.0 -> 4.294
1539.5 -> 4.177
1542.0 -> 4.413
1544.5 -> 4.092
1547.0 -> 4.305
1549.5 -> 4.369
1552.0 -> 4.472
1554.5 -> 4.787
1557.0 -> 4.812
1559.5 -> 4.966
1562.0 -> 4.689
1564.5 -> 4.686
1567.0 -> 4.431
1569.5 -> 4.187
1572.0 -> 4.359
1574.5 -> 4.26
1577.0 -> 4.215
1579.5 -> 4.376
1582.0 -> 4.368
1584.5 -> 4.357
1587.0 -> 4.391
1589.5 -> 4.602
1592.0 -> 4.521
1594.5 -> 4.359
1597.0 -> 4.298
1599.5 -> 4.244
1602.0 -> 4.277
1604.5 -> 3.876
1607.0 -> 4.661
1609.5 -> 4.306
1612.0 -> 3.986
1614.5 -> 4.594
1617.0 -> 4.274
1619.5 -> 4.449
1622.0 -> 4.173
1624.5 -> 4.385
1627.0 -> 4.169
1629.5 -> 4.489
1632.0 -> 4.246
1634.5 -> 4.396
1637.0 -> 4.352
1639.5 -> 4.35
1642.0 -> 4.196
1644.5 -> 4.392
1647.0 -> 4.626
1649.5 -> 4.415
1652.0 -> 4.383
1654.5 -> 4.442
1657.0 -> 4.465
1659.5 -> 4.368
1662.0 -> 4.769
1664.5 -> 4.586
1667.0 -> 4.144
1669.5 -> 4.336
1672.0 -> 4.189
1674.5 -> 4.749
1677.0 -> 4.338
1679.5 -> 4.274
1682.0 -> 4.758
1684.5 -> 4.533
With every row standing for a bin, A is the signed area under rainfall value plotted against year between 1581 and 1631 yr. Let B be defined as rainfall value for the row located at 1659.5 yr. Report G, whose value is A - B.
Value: 213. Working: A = 217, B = 4.368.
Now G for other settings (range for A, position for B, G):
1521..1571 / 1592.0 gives 215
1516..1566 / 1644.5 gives 214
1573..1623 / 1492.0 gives 212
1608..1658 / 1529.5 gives 213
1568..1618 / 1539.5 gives 212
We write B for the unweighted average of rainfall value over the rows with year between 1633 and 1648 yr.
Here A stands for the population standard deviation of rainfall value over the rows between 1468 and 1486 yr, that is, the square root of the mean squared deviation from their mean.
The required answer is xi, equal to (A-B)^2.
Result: 18.1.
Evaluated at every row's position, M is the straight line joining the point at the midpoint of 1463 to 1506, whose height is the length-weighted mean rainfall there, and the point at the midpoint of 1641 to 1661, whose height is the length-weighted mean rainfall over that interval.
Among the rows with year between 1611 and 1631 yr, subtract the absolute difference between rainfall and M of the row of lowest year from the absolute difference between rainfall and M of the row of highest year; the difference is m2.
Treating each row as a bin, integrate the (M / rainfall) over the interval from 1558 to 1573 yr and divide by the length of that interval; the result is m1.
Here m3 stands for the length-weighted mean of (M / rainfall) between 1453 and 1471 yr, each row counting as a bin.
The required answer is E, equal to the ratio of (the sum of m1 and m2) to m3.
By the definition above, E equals 0.64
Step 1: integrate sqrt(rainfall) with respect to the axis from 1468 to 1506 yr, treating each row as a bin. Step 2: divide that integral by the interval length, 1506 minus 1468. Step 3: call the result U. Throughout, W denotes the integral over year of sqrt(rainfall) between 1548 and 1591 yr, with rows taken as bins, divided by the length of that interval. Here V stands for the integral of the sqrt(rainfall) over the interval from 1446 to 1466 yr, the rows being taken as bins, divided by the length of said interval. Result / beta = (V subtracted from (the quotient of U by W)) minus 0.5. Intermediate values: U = 2.076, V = 2.08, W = 2.12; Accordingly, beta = -1.60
